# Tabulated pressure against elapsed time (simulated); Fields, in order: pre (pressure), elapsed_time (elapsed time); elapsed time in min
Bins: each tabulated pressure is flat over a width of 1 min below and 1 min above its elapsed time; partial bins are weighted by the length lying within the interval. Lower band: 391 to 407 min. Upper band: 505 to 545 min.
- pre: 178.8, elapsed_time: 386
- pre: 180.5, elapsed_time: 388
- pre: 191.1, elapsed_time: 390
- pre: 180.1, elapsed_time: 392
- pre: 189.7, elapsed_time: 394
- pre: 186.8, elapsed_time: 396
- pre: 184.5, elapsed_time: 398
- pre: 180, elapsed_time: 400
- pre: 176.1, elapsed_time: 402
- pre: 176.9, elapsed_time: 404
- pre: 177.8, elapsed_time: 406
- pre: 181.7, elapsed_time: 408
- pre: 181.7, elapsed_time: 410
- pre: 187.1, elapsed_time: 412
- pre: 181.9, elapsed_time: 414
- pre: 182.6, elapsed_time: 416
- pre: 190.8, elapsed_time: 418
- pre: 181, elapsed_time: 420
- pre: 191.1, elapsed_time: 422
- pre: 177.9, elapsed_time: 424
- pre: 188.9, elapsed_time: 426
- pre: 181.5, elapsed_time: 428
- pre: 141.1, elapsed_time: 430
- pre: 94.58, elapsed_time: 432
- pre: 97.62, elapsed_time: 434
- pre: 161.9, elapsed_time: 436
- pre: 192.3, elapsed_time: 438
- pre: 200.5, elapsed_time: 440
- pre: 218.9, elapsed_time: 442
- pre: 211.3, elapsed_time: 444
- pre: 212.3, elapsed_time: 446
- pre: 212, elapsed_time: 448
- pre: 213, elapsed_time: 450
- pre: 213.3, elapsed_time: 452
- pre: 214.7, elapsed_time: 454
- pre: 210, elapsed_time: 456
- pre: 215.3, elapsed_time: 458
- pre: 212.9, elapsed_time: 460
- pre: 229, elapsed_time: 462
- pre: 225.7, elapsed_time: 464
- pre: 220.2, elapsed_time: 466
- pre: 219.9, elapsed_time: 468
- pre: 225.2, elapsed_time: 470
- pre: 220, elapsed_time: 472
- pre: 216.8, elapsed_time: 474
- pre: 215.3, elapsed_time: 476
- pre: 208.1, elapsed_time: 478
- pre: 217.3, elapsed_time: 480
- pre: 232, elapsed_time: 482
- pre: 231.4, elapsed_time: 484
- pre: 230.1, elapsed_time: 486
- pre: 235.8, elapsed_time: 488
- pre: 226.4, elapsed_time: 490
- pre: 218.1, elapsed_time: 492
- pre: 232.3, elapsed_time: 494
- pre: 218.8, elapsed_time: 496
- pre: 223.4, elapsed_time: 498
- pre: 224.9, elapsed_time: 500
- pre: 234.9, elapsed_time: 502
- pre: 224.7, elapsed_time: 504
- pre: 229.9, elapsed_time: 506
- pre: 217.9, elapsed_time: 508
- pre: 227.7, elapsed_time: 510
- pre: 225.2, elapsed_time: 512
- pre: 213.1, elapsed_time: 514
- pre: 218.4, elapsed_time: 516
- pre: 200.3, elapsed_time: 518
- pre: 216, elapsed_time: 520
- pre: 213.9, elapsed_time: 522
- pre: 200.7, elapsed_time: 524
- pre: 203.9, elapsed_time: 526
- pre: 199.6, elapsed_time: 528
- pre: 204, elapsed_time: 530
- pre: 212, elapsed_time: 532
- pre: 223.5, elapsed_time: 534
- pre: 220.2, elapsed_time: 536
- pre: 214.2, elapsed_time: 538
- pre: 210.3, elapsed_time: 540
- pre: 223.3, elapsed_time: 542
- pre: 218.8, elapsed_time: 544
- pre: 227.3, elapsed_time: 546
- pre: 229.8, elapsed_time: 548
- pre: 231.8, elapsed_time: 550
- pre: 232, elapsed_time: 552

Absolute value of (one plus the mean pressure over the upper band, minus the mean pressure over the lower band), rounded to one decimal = 34.2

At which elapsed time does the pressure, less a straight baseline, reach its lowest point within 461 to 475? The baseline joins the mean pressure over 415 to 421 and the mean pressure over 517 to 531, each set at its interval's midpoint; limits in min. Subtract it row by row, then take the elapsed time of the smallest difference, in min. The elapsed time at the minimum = 474 min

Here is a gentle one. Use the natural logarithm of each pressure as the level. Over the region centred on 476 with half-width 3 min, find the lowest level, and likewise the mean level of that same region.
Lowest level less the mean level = -0.025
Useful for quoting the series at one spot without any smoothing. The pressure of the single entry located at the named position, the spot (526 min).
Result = 203.9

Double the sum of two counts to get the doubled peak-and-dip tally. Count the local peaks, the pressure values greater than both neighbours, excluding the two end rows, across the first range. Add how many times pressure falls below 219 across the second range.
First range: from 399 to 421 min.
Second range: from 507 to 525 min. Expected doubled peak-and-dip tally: 18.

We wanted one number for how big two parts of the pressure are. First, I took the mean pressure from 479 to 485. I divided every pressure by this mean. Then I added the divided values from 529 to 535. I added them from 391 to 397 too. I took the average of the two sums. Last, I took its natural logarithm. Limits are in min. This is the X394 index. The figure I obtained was 0.97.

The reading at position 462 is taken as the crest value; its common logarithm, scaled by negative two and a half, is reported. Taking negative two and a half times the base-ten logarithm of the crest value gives -5.90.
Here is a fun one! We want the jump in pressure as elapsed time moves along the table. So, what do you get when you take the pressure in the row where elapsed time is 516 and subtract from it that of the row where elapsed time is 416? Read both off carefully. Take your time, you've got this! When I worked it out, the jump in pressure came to 36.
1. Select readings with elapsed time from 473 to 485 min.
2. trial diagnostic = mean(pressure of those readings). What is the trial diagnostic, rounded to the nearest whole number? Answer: 220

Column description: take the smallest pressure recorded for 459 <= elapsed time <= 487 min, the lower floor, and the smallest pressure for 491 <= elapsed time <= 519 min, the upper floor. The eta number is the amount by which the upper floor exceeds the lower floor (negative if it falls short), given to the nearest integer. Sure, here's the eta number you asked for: -8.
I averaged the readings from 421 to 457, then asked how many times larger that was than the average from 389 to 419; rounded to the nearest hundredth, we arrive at 1.01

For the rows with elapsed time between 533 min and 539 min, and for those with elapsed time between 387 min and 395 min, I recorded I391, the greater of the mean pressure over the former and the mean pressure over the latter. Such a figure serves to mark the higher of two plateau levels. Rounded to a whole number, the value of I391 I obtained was 219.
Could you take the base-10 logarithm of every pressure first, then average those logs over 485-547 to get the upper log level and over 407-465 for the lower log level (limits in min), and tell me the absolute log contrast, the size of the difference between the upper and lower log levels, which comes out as 0.070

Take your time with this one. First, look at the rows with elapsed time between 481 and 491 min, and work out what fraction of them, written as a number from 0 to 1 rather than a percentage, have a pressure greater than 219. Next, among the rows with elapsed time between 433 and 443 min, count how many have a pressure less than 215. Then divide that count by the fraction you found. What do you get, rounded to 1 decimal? 4.0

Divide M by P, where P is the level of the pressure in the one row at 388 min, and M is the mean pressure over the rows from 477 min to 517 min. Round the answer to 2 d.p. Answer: 1.24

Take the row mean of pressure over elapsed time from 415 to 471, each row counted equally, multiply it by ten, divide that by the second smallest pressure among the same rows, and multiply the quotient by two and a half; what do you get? 50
